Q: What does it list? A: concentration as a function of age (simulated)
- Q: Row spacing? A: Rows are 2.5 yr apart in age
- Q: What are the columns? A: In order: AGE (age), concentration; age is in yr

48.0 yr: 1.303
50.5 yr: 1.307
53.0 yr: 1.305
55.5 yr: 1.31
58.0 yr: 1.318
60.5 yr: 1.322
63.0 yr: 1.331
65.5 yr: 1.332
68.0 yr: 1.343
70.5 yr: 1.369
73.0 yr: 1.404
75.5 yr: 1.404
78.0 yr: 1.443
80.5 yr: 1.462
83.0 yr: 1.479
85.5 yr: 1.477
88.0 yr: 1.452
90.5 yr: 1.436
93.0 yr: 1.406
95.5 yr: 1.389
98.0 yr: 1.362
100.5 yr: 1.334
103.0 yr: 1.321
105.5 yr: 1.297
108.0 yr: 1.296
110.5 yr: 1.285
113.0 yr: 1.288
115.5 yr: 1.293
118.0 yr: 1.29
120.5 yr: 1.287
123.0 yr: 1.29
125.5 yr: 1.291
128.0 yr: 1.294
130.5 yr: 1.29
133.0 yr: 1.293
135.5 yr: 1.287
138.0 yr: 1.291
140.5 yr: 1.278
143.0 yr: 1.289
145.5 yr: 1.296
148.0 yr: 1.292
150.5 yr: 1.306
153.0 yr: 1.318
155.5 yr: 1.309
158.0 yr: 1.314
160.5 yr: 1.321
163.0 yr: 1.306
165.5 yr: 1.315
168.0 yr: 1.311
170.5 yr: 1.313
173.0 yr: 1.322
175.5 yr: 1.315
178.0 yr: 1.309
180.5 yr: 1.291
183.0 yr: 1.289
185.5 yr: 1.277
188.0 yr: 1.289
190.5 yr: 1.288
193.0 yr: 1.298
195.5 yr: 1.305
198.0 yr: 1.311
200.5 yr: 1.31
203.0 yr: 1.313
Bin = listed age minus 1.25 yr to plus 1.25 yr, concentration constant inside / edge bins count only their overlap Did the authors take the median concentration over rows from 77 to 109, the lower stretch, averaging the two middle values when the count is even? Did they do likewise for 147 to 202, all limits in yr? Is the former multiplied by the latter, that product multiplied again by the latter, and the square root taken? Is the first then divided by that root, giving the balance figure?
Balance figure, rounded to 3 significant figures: 0.906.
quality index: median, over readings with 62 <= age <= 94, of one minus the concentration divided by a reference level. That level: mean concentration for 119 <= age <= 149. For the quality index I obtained -0.090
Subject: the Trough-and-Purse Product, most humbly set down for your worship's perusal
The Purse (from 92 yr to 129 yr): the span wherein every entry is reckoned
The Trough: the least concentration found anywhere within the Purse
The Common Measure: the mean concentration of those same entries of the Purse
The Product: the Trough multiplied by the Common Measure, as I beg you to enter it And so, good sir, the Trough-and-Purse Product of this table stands 1.69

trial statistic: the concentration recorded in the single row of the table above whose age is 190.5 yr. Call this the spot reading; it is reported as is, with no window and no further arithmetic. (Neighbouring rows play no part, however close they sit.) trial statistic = 1.288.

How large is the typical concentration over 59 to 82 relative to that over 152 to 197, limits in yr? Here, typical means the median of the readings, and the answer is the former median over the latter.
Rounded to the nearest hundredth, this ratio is 1.05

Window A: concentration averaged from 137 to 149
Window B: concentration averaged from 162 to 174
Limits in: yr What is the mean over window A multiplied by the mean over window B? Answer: 1.69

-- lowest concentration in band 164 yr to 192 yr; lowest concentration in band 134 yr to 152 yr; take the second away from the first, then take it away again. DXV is -1.28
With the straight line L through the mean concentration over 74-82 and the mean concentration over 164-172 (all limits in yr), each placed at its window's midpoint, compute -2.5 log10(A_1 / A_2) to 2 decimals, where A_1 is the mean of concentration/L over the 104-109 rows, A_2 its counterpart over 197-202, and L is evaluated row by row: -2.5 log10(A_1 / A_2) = 0.11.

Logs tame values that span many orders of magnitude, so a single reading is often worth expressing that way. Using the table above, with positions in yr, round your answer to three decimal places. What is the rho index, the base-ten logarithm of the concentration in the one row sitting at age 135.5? 0.110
